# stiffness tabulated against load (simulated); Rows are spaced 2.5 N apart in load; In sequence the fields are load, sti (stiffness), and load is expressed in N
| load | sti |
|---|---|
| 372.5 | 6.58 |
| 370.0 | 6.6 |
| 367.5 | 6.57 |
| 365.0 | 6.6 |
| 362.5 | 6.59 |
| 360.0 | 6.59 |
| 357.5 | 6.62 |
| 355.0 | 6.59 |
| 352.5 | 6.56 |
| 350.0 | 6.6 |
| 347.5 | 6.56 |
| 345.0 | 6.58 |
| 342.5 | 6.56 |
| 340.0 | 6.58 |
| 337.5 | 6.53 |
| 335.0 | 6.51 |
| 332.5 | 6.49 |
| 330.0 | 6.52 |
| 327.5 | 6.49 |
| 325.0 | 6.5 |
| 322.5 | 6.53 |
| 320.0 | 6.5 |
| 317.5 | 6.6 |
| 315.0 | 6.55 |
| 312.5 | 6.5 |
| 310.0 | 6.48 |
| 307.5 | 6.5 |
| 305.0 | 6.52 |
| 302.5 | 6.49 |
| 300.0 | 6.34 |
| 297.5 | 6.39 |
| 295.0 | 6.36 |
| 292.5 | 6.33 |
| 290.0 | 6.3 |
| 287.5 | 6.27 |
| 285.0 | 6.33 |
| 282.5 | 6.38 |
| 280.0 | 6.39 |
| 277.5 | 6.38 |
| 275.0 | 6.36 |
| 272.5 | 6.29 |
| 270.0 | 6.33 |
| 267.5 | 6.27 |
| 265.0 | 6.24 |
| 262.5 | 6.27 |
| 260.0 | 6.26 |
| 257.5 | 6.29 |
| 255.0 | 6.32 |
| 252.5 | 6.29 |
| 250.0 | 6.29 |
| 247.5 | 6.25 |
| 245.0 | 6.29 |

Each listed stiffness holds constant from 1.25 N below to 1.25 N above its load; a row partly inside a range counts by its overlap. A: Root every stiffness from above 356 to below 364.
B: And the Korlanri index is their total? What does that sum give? 7.7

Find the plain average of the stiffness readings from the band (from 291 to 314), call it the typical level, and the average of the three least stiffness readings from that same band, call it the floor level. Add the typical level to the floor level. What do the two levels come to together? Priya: 12.8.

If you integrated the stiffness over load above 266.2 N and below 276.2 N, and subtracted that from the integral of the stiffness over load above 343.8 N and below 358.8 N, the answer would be 36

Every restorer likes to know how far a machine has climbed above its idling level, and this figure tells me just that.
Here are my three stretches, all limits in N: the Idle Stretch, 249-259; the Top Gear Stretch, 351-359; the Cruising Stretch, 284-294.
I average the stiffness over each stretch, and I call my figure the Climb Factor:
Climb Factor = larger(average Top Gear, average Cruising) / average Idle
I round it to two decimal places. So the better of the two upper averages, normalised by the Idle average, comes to 1.05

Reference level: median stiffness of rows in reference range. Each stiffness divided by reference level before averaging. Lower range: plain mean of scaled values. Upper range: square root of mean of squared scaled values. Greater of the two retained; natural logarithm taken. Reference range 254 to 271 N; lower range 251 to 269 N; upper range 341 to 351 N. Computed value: 0.048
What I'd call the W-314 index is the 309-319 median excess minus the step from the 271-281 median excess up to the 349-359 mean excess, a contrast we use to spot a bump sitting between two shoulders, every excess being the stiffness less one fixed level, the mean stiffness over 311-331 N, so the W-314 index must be -0.22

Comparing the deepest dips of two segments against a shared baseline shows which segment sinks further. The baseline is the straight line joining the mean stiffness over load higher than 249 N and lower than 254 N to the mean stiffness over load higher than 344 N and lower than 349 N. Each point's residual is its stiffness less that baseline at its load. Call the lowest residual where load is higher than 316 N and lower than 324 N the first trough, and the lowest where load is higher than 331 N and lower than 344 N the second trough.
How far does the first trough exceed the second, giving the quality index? 0.047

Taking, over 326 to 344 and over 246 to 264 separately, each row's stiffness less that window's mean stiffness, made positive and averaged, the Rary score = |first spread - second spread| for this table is 0.008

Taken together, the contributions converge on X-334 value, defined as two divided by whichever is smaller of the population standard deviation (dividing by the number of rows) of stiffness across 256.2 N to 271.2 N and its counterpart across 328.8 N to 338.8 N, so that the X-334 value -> 135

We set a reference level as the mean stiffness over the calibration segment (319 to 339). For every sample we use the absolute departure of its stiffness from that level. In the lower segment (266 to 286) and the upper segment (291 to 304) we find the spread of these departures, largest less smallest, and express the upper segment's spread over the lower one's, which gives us 1.3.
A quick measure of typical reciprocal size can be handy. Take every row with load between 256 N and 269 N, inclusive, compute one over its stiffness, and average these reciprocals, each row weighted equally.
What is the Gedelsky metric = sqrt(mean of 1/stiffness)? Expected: 0.399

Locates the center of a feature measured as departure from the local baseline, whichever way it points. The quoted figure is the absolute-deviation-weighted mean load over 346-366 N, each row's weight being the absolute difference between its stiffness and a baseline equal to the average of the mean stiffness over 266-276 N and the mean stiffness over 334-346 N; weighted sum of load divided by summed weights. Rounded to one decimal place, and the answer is 356.6 N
